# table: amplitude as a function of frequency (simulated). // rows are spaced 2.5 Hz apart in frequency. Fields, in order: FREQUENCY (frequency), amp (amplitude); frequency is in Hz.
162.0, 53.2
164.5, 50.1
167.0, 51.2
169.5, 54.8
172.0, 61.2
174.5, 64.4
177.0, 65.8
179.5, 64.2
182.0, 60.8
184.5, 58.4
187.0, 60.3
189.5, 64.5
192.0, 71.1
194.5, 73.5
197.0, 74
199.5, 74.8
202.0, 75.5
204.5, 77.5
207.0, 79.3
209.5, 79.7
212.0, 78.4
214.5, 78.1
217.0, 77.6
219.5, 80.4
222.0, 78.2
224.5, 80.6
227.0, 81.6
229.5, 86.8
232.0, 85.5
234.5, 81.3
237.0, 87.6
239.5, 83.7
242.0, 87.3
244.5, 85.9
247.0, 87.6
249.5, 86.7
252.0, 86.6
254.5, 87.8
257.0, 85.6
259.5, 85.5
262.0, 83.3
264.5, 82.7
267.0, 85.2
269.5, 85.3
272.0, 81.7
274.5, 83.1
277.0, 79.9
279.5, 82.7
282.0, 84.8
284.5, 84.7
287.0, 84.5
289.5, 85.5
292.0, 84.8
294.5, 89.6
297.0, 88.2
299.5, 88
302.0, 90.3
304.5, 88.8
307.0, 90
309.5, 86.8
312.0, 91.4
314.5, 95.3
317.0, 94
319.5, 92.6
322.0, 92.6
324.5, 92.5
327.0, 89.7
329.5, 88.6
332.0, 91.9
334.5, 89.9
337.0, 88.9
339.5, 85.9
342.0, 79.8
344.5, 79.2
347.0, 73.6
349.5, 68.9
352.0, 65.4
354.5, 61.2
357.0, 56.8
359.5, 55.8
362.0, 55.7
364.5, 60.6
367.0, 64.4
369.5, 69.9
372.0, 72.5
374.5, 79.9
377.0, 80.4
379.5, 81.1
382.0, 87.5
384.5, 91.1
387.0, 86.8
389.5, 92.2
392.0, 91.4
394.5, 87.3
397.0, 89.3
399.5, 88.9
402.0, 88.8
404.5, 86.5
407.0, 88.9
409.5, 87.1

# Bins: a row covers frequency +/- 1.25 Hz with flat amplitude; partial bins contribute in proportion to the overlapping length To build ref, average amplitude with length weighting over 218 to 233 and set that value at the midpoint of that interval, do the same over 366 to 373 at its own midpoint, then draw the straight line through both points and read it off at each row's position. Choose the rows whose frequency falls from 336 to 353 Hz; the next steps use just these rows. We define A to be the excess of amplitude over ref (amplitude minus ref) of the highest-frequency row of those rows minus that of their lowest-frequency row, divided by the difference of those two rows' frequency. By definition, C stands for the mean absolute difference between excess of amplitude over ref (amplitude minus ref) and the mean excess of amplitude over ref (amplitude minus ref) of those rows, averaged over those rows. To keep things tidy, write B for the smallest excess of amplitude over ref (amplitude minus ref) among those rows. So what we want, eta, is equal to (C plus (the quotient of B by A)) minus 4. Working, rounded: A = -1.48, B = -5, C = 7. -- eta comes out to 6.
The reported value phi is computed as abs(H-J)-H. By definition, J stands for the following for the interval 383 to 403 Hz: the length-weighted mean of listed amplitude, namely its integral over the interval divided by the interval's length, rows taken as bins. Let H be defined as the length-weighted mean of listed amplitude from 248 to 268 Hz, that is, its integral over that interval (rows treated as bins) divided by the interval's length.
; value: -81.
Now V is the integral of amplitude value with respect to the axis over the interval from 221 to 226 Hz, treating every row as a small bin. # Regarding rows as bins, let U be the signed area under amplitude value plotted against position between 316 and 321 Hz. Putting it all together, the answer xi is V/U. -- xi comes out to 0.85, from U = 466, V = 398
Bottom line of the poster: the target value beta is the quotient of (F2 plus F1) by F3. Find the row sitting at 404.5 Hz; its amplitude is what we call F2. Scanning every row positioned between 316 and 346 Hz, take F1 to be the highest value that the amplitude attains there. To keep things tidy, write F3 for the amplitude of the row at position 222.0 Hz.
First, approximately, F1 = 94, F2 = 86.5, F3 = 78.2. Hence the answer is 2.3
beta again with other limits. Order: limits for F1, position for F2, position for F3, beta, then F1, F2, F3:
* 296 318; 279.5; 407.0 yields 2.0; 95.3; 82.7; 88.9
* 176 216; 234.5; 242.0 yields 1.8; 79.7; 81.3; 87.3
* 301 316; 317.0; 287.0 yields 2.2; 95.3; 94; 84.5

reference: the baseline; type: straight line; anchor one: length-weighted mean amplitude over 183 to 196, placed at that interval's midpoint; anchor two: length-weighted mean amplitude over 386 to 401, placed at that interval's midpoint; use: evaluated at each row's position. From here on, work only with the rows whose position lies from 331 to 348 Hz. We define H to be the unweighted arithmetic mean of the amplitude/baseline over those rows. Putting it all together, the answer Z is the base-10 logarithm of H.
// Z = 0.006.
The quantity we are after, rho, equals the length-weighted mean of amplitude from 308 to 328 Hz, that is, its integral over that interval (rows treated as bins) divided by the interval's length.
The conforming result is 92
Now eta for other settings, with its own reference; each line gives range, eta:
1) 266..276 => -23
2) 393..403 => 68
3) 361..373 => -6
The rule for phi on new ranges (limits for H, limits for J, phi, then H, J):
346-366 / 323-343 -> -36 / 62.1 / 89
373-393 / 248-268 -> -85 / 86.1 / 85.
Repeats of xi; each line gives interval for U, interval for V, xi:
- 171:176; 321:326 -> 1.47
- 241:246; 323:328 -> 1.05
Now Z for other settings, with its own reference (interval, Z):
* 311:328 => 0.059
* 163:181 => -0.034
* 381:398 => 0.002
